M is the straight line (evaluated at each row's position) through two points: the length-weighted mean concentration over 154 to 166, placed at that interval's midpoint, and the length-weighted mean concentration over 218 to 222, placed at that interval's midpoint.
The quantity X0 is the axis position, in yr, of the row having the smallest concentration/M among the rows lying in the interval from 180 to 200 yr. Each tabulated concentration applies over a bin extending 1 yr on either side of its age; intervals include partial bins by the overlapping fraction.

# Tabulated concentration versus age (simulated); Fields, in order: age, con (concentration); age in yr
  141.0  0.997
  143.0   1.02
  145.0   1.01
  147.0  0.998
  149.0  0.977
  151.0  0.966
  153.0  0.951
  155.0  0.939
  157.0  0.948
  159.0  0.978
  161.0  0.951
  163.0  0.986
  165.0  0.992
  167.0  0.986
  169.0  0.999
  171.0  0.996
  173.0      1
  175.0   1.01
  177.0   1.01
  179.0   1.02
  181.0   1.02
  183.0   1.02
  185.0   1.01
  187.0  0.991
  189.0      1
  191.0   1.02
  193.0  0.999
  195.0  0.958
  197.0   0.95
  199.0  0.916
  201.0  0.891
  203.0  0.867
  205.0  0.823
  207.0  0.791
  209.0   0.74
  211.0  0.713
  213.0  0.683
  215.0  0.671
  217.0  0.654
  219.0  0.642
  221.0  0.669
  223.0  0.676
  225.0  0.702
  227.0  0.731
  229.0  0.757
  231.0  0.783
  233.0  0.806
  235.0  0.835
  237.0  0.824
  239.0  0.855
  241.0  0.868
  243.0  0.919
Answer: 181.0 yr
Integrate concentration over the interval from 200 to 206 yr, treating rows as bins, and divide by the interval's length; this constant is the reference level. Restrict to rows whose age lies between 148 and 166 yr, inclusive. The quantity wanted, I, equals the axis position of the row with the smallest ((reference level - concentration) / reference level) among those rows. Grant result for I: 165.0 yr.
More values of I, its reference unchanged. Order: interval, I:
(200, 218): 201.0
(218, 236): 235.0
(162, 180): 179.0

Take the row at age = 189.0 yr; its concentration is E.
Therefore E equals 1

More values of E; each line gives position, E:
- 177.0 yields 1.01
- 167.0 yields 0.986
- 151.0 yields 0.966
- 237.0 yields 0.824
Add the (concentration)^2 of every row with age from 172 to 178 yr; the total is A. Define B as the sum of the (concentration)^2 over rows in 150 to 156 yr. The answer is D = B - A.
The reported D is -0.3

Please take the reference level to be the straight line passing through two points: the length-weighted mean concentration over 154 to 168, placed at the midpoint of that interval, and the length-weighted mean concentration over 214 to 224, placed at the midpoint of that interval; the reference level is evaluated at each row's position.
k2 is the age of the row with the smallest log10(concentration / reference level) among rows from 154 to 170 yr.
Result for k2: 155.0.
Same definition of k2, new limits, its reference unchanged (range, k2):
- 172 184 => 173.0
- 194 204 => 203.0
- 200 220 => 219.0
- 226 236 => 227.0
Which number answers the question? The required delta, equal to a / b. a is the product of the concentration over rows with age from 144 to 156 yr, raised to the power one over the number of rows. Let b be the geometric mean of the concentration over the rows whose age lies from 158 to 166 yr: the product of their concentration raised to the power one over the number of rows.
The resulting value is 1.00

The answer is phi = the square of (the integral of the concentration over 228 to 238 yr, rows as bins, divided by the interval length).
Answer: 0.64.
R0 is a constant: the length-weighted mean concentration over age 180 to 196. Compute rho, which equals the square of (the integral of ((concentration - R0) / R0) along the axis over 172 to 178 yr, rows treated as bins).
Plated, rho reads 0.0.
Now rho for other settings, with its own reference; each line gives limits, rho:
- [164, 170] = 0.0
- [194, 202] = 0.3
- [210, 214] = 1.5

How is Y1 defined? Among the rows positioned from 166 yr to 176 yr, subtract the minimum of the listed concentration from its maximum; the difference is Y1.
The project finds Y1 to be 0.02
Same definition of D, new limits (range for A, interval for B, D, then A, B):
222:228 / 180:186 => 1.6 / 1.48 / 3.1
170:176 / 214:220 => -1.7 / 3.01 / 1.3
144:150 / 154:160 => -0.2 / 2.97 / 2.7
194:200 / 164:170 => 0.3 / 2.66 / 3.0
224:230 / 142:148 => 1.5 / 1.60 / 3.1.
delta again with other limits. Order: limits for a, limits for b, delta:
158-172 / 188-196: 0.99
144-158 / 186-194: 0.97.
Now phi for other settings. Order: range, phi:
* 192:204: 0.87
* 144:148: 1.01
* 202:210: 0.65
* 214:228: 0.46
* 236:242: 0.72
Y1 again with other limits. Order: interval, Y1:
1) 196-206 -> 0.13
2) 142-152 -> 0.05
